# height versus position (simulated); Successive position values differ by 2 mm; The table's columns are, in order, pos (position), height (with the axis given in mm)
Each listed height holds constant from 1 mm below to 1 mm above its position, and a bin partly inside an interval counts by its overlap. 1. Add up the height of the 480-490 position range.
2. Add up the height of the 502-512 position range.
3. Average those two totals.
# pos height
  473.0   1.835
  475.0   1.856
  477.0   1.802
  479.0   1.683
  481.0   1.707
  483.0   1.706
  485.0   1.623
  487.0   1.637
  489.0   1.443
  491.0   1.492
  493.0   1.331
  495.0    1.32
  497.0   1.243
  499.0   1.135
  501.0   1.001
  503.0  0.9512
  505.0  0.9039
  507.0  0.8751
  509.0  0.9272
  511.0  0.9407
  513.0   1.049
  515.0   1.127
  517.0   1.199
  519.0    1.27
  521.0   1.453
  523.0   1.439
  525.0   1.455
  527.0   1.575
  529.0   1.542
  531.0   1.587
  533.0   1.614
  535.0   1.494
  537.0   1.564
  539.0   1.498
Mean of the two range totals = 6.36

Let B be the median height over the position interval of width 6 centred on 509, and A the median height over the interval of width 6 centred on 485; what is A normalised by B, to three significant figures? 1.77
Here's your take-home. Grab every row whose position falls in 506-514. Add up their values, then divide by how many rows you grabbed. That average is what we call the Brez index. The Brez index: 0.95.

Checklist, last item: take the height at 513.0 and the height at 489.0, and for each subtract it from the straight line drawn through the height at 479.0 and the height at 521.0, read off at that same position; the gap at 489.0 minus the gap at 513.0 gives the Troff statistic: -0.3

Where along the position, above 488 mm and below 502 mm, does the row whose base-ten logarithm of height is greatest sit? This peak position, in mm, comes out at 491.0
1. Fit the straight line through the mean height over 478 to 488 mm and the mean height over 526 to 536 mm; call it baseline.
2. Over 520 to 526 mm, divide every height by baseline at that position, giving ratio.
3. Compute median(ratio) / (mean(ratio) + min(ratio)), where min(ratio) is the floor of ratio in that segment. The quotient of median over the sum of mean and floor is 0.50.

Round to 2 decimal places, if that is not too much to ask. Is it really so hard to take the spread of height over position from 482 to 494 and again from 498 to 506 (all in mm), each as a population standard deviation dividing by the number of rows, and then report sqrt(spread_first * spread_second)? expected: 0.11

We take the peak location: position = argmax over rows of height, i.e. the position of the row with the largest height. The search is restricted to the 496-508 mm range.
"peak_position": 497.0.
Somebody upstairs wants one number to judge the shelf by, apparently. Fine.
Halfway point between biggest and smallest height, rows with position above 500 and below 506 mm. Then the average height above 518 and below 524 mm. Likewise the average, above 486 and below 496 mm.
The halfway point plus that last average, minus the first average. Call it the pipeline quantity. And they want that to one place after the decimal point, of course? 1.0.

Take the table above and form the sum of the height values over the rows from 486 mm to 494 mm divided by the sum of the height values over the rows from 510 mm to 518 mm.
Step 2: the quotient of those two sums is 1.4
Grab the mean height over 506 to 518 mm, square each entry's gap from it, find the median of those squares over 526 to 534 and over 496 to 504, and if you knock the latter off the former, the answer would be 0.3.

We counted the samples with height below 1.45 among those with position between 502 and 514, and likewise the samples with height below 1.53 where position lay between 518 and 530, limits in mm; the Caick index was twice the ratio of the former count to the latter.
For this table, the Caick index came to 3.0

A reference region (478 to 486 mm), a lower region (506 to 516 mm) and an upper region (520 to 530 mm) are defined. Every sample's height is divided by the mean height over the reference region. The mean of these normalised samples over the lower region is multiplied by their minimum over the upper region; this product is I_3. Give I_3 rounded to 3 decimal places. 0.502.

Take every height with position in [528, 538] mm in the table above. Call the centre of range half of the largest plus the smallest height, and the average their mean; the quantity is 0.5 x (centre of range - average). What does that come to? -0.003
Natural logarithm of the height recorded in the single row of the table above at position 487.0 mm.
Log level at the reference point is 0.5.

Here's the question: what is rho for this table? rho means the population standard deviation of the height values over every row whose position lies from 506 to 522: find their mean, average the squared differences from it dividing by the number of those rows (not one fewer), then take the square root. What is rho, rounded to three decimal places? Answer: 0.184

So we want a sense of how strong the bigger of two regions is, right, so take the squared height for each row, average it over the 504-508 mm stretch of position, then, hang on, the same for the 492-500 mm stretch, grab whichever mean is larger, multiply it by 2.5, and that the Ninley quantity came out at 4.0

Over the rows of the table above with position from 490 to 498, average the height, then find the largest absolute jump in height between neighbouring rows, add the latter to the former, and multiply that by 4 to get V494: 6.0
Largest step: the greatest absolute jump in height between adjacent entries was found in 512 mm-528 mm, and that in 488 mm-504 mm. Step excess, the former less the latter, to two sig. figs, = 0.022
